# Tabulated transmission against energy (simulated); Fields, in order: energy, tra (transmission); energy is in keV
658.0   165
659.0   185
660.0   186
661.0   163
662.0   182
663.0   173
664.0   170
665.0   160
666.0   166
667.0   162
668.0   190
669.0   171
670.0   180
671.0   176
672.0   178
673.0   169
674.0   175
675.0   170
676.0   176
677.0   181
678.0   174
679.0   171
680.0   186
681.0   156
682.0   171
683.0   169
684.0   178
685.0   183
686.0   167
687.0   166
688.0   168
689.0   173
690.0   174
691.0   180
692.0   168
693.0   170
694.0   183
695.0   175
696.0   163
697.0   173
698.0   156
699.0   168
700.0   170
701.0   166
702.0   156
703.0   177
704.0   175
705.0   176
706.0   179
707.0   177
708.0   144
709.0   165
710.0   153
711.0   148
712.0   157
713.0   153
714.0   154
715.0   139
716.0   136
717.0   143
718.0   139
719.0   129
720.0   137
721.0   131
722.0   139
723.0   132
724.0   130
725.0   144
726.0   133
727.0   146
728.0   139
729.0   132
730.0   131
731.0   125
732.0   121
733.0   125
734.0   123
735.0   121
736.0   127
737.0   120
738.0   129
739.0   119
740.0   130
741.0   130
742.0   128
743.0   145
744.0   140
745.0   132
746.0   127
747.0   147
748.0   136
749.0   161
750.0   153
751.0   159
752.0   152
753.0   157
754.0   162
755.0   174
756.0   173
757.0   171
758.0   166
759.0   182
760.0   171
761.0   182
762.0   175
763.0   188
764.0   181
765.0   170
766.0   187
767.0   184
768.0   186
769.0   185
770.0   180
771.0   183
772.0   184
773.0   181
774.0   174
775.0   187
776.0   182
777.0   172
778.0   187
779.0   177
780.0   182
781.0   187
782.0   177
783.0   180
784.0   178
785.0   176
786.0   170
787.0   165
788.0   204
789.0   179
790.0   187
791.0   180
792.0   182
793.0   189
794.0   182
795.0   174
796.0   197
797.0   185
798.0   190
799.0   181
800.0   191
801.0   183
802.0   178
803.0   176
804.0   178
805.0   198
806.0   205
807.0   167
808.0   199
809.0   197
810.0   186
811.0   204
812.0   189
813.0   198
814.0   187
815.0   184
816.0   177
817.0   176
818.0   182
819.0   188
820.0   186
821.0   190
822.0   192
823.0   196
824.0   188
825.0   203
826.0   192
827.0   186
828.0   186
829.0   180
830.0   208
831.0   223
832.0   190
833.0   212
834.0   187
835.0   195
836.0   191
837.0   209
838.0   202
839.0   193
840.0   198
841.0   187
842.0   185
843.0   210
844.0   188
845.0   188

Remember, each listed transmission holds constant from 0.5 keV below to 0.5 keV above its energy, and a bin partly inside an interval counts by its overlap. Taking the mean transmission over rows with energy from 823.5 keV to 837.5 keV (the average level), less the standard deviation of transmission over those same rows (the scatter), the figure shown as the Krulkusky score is 184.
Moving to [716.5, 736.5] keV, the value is 125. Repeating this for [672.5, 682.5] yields 165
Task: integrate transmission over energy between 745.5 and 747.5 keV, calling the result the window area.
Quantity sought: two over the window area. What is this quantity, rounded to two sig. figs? 0.0073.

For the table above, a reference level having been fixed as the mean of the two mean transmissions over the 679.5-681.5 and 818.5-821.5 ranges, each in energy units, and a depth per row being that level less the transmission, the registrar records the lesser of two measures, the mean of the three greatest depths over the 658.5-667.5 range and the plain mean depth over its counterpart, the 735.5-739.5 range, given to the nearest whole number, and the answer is 18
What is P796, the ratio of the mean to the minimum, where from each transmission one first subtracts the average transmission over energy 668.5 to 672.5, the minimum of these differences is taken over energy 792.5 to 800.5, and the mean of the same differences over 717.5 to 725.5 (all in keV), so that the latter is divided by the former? 18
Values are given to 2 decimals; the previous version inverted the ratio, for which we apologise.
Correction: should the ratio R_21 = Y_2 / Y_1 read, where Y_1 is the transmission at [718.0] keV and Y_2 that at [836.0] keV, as 1.37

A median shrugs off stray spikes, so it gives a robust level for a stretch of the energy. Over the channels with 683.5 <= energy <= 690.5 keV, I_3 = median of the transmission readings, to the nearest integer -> 173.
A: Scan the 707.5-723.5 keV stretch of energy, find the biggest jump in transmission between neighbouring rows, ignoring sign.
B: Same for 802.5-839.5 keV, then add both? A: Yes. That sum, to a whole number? 59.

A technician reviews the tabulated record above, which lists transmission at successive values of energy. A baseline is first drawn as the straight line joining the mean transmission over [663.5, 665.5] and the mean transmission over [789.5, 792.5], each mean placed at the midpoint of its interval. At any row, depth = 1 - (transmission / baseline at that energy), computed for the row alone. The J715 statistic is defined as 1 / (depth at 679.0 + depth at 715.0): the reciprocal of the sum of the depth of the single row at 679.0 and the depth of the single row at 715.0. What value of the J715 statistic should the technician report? 6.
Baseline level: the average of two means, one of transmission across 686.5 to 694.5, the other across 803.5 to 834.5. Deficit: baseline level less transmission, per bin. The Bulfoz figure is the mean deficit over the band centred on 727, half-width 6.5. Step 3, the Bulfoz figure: 49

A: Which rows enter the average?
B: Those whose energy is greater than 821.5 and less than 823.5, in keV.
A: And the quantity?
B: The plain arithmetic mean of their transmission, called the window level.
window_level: 194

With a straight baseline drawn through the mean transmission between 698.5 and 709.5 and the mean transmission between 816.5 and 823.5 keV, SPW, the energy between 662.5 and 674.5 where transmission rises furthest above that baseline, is 668.0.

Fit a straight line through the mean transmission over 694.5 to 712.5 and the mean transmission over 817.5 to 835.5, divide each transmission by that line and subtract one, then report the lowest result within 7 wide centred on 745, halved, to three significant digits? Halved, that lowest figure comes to -0.137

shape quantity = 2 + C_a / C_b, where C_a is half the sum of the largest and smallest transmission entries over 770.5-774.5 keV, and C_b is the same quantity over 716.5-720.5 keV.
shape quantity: 3.32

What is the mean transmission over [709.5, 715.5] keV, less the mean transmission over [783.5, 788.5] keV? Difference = -28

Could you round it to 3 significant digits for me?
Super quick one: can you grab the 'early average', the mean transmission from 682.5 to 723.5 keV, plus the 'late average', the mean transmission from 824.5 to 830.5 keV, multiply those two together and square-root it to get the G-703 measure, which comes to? 176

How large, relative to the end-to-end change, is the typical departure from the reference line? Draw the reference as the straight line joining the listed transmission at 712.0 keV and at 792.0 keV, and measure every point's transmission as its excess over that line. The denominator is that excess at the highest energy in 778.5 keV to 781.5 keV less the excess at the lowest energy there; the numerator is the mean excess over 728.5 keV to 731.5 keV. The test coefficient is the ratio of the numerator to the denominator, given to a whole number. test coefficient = -4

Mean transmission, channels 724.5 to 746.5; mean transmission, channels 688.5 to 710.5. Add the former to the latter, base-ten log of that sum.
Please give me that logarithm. 2.48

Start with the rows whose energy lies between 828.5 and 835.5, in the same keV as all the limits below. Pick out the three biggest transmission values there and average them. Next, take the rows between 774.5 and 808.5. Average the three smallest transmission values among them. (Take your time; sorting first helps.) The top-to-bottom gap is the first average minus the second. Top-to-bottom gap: 47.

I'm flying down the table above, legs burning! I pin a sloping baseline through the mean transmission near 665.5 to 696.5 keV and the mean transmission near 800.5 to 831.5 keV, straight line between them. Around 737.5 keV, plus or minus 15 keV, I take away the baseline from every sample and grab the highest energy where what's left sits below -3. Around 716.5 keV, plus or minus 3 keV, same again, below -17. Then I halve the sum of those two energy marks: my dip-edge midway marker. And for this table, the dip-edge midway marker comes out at 735.5 keV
